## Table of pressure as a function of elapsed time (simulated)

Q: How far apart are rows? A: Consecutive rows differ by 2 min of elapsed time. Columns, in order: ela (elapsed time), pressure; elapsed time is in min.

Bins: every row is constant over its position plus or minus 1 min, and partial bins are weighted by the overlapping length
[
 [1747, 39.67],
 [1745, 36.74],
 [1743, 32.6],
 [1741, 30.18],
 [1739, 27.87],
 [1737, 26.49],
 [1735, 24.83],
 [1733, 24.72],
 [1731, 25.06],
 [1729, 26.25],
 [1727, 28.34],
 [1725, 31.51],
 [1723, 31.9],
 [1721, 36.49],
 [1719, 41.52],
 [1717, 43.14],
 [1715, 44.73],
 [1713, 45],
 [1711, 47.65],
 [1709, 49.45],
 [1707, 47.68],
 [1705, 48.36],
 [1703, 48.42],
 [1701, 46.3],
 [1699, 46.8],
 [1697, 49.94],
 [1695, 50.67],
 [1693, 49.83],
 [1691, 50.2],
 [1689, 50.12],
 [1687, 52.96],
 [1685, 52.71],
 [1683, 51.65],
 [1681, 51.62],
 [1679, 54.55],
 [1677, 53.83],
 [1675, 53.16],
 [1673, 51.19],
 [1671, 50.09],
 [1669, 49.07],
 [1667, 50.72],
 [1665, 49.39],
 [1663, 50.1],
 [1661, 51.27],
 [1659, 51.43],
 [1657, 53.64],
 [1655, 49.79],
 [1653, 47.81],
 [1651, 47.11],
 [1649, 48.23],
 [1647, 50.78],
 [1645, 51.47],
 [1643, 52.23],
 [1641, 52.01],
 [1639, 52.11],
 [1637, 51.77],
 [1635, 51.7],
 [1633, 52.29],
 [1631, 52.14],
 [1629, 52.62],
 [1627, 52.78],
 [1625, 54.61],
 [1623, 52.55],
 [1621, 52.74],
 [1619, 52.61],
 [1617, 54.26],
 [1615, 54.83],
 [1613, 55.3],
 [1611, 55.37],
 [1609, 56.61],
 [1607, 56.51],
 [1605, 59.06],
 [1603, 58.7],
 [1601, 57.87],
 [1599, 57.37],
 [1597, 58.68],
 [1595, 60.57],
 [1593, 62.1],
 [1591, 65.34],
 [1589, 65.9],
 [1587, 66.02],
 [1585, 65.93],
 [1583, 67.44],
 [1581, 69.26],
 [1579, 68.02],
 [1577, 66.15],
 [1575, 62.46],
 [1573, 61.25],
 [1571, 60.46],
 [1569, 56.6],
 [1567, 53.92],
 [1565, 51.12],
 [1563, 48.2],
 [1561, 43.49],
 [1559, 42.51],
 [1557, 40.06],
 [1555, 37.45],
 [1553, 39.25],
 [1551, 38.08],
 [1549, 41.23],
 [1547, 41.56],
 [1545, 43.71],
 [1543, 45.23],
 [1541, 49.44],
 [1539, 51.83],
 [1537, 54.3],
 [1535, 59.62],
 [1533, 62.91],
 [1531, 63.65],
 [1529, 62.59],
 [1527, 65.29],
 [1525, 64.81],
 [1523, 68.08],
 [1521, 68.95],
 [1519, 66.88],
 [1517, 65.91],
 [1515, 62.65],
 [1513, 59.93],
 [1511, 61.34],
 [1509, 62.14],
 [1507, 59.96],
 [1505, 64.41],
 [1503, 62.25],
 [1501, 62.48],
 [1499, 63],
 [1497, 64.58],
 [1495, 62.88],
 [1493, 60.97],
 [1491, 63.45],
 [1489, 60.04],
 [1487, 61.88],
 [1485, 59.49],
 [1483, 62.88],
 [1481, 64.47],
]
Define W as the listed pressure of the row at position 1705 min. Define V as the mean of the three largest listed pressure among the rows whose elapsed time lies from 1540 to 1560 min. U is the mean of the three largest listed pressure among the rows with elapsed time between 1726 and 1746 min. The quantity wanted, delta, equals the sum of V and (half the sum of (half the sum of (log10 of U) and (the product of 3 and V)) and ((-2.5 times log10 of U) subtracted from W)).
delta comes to 107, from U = 33.2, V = 46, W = 48.36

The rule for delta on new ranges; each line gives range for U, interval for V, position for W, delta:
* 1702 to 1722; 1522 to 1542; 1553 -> 138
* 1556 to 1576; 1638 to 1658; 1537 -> 122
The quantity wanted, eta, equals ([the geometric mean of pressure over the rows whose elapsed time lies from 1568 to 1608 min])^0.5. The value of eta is 7.9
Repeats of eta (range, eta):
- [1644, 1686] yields 7.1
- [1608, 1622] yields 7.4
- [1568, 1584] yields 8.0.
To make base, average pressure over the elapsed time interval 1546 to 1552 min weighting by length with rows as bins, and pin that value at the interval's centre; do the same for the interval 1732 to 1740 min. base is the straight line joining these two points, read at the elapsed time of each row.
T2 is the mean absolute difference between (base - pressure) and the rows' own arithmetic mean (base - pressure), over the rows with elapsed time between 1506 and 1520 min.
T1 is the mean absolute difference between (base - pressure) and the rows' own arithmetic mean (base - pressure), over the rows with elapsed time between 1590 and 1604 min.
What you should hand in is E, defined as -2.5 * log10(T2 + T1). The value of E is -1.6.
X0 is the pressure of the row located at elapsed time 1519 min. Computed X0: 66.88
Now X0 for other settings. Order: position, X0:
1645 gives 51.47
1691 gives 50.2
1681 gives 51.62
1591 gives 65.34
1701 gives 46.3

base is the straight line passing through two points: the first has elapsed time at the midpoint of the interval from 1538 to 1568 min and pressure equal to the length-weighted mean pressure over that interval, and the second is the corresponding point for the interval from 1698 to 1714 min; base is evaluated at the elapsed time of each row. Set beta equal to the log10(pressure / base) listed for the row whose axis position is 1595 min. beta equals 0.13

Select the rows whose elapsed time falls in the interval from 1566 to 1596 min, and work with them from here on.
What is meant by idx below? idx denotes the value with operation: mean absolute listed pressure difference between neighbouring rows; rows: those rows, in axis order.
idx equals 1.73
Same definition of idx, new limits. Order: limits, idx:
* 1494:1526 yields 1.88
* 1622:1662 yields 1.05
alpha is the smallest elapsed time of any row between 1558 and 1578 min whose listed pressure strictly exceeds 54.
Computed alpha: 1569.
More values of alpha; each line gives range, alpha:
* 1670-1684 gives 1679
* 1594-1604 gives 1595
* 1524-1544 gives 1525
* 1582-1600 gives 1583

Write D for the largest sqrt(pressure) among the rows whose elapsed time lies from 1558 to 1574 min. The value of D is 7.8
